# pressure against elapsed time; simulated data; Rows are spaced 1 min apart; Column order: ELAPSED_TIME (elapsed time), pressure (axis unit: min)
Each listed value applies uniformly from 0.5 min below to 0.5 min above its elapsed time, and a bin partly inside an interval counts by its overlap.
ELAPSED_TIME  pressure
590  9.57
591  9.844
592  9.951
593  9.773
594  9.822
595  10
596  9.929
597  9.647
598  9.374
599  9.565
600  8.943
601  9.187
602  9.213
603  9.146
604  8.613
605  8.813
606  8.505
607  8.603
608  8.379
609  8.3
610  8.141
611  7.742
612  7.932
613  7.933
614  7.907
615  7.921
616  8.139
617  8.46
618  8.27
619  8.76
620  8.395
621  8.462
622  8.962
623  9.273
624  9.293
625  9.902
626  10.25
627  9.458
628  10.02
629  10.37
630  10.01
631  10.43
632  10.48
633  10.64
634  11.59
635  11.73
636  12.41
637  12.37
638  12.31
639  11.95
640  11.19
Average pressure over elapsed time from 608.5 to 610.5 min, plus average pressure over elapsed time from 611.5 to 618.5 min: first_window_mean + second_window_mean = 16.3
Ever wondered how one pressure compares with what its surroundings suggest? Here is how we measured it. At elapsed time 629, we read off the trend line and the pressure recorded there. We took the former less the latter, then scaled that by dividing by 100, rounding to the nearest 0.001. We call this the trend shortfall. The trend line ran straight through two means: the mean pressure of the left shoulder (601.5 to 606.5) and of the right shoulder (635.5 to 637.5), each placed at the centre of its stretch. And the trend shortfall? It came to 0.012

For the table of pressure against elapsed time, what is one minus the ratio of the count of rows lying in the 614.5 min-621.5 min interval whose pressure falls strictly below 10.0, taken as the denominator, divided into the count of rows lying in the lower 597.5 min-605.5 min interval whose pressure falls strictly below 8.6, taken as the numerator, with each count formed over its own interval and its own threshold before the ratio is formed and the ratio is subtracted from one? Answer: 1.0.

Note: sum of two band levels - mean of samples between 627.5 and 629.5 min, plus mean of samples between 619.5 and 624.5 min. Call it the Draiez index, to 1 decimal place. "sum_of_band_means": 19.1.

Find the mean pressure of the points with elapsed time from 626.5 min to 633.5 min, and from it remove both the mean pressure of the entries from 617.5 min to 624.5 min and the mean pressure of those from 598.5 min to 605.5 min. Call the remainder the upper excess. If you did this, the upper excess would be -7.6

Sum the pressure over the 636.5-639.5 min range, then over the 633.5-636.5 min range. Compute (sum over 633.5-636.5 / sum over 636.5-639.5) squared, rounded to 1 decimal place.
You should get 1.0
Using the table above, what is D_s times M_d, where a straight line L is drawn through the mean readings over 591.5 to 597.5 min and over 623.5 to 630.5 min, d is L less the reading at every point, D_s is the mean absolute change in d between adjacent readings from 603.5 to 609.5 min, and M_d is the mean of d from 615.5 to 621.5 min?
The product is 0.268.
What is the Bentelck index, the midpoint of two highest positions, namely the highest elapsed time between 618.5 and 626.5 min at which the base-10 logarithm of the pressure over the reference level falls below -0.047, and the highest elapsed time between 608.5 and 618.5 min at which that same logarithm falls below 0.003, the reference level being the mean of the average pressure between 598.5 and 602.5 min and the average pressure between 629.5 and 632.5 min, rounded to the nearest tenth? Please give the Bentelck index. 619.5 min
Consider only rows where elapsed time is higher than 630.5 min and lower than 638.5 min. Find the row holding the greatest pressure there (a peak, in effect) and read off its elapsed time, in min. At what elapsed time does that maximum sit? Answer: 636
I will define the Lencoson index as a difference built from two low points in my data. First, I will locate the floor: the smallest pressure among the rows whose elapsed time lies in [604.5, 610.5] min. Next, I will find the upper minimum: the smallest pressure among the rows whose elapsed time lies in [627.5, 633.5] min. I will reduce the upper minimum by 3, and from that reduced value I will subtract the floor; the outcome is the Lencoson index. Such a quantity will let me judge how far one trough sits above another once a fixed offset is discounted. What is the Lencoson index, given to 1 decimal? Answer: -1.1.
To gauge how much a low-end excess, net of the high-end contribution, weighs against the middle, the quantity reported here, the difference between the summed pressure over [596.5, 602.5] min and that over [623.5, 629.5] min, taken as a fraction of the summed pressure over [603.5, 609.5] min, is -0.07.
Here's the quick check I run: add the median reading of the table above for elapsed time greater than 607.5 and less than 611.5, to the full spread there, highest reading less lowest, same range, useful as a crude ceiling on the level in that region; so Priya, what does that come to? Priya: 8.9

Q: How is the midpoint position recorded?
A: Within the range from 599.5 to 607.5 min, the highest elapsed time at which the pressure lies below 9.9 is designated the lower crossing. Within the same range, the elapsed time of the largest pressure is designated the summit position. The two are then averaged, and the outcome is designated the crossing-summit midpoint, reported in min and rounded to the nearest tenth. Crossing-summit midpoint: 604.5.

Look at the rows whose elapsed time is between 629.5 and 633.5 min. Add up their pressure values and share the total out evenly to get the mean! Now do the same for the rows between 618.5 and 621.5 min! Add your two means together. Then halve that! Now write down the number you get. 9.5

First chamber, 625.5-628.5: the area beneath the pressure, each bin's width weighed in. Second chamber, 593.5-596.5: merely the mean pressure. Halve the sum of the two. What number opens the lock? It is 19.8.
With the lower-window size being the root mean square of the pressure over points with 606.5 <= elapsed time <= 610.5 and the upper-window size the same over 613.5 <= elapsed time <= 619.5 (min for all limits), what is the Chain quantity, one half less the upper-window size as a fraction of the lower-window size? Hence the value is -0.49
